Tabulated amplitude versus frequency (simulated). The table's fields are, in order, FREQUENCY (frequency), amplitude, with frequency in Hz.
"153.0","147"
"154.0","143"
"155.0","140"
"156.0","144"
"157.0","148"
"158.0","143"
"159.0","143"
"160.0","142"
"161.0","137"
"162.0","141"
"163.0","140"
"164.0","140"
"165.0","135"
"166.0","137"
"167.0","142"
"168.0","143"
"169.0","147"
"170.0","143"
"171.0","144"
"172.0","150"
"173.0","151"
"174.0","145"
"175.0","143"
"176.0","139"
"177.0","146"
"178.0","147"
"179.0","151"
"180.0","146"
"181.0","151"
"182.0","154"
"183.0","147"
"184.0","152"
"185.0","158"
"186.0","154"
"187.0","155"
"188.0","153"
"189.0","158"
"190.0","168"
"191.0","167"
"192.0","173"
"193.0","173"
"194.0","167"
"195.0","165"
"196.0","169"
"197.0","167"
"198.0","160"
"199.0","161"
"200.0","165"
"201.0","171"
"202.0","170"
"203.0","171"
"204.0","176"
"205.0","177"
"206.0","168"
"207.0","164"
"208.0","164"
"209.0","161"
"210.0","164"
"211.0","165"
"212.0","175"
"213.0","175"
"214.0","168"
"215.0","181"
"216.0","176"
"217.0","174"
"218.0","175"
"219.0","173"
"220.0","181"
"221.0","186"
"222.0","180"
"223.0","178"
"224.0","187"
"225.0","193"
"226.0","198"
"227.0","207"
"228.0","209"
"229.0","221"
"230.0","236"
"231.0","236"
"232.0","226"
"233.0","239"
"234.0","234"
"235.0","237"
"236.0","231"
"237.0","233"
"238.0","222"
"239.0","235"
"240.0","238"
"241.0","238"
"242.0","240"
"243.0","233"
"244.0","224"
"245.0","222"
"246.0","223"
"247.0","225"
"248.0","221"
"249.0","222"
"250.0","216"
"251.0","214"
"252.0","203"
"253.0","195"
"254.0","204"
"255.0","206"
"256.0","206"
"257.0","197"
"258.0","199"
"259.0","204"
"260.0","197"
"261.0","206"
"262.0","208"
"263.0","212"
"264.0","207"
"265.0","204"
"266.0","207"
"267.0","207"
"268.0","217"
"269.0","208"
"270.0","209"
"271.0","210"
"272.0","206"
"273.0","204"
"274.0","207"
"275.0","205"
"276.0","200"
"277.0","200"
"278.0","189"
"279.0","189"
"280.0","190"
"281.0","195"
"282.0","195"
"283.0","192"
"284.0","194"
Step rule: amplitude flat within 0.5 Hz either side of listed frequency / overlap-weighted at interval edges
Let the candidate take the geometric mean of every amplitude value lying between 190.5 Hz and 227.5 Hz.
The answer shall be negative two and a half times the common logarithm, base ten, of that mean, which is -5.60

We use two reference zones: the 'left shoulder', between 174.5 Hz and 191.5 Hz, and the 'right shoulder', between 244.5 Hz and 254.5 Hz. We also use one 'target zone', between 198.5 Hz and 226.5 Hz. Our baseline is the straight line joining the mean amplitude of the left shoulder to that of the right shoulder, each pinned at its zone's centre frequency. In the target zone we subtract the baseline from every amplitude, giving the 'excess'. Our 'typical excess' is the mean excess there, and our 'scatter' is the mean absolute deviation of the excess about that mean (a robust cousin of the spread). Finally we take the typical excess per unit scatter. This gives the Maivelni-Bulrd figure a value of -1.1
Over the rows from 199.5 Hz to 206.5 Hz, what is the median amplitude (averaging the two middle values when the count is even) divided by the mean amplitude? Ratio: 1.00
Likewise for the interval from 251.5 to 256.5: 1.01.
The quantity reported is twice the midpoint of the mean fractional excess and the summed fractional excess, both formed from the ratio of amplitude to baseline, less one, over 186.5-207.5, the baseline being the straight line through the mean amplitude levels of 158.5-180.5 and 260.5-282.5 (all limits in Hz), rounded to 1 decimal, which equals 1.0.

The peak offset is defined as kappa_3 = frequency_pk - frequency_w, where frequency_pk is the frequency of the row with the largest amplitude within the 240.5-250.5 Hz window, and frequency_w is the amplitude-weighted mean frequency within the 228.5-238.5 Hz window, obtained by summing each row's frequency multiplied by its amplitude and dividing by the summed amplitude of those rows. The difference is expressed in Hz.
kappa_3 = 8.5 Hz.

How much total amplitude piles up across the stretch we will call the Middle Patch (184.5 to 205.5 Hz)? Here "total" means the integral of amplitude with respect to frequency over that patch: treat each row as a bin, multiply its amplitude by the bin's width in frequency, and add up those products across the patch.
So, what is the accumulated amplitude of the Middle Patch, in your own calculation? 3478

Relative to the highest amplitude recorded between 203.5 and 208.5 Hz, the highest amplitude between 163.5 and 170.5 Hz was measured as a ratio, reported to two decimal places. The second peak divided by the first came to 0.83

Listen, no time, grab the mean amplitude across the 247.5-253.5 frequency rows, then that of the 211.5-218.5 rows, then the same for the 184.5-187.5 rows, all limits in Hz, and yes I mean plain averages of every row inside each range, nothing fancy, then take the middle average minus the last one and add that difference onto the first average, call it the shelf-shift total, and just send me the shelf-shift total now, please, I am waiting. 231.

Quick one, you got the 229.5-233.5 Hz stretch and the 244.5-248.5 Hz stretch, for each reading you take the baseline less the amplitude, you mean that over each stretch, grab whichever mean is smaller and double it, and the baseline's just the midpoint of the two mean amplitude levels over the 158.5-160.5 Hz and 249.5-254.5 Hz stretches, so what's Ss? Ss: -120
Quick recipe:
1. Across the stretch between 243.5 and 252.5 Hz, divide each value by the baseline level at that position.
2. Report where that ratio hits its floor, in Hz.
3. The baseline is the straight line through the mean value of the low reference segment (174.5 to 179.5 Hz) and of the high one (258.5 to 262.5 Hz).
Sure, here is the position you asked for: 252.0 Hz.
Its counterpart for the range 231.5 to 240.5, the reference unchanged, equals 238.0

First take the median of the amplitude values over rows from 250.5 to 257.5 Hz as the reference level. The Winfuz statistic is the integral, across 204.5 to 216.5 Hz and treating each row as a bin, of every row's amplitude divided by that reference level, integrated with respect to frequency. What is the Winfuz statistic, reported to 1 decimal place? 10.0 Hz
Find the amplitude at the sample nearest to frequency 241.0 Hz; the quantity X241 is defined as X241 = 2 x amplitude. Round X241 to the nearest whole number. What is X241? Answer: 476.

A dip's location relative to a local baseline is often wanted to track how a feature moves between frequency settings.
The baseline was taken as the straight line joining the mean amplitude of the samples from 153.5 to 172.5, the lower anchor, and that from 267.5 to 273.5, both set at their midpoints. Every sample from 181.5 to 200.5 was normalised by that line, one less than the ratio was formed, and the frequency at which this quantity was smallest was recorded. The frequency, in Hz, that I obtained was 183.0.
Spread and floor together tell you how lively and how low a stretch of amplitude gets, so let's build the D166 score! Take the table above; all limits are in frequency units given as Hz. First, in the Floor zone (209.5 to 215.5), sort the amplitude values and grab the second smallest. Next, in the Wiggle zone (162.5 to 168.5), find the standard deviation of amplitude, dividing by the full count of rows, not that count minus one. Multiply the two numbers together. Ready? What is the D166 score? 454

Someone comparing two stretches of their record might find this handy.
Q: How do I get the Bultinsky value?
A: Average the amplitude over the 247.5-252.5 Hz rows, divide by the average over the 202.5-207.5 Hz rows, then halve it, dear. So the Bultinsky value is 0.629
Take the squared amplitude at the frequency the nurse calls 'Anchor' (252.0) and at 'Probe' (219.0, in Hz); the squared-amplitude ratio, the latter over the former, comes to 0.73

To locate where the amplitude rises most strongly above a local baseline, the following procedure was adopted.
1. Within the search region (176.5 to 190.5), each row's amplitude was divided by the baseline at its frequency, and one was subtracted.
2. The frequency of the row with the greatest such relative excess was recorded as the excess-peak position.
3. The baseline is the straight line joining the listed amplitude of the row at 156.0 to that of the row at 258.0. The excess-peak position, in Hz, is 190.0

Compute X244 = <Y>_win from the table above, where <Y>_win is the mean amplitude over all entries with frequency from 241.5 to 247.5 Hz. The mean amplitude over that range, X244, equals 228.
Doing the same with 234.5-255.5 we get 223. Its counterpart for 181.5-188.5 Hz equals 153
